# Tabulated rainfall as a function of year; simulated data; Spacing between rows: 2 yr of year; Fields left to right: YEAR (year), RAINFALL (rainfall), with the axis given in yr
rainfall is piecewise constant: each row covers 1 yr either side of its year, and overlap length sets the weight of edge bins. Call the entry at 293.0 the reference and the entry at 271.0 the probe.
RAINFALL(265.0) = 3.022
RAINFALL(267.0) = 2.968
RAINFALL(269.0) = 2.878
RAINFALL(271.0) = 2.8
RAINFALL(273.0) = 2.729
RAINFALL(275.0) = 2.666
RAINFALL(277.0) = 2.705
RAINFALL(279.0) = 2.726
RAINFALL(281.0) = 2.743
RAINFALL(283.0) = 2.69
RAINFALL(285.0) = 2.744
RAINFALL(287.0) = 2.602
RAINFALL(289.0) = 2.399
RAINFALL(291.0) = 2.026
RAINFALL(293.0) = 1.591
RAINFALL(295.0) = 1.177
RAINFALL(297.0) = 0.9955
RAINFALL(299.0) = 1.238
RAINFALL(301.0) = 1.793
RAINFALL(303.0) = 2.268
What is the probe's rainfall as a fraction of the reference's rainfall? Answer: 1.8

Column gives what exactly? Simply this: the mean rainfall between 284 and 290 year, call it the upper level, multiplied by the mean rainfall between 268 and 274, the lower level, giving 7.2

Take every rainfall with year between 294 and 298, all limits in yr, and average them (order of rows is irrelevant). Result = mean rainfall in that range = 1.1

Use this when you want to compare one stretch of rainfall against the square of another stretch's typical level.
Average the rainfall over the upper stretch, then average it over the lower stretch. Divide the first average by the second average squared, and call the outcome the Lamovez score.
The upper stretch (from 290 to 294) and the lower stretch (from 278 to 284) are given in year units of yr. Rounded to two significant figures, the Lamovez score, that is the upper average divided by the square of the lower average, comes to 0.24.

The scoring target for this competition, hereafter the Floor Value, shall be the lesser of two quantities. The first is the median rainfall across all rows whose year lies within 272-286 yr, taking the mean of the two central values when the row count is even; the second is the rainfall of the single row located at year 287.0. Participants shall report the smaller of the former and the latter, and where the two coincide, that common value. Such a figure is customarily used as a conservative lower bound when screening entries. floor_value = 2.6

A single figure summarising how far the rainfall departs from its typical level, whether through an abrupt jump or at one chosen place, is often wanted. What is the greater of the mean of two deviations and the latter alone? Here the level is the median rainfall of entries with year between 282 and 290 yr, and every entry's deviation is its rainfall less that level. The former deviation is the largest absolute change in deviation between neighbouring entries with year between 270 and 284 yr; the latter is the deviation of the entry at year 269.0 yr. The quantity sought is 0.232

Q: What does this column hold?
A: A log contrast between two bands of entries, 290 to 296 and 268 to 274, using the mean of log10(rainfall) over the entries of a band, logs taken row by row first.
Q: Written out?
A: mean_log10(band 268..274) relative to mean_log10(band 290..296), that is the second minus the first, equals 0.25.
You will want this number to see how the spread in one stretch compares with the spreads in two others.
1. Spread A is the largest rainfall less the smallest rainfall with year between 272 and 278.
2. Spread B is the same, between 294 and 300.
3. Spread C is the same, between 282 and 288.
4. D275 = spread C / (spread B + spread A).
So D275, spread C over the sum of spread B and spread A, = 0.46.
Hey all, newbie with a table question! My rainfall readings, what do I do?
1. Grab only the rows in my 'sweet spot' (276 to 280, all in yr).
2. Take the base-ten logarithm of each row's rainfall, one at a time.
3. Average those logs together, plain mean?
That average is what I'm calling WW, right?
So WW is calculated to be 0.434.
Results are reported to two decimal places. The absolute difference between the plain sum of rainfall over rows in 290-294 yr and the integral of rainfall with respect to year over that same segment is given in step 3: 3.62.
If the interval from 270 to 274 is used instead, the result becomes 5.53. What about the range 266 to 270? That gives 5.85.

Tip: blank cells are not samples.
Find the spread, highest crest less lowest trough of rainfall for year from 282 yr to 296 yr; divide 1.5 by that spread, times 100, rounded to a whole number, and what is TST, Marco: 96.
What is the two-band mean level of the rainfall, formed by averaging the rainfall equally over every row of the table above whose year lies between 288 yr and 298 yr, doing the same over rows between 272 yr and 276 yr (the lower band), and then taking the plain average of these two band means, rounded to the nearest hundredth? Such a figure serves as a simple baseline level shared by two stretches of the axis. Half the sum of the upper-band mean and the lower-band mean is 2.17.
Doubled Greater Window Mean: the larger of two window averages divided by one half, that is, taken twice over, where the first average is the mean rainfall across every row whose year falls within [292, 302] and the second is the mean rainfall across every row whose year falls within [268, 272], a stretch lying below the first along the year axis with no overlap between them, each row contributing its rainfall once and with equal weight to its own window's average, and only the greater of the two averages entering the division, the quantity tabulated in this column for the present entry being 5.7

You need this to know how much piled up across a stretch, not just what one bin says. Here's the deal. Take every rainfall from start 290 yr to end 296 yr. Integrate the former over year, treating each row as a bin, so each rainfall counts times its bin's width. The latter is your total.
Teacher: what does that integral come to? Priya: 9.6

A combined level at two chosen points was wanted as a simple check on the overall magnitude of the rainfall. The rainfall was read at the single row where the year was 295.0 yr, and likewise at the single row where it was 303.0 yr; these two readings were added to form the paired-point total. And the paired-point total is 3.4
